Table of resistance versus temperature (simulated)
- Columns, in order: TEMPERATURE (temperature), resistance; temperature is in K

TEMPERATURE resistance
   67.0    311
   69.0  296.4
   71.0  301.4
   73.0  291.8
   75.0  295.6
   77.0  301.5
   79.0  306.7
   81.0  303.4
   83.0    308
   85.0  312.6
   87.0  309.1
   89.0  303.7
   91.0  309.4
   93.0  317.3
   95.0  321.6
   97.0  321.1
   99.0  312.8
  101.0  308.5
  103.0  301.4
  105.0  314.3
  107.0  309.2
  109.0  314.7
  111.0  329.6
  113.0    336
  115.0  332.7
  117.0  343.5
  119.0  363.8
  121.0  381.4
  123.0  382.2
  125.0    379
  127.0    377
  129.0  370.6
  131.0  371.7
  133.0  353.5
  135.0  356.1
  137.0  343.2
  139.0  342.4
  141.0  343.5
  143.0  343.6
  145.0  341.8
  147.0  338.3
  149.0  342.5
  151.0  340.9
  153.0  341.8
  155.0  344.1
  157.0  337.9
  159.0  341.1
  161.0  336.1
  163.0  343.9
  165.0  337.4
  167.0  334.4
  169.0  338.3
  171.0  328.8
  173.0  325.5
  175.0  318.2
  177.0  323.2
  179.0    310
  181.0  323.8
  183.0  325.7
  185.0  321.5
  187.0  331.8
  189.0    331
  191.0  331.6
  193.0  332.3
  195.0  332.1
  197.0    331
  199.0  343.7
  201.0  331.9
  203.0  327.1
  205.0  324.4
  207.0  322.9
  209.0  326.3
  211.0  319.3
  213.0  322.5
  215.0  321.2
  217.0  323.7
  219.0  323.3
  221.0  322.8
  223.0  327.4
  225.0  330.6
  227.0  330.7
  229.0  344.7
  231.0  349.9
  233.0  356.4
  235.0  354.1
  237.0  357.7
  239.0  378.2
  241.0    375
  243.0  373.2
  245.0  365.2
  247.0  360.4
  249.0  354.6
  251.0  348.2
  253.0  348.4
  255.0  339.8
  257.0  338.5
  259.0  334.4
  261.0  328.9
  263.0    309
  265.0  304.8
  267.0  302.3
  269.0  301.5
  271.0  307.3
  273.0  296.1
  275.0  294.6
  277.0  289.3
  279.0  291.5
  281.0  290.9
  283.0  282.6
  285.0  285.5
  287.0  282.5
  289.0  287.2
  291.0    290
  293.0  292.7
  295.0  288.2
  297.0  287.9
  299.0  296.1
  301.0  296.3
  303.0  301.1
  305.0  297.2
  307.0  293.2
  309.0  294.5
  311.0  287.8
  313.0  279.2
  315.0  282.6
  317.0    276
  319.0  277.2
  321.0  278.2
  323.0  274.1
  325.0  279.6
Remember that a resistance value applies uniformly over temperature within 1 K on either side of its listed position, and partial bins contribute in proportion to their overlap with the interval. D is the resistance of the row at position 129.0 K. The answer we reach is 370.6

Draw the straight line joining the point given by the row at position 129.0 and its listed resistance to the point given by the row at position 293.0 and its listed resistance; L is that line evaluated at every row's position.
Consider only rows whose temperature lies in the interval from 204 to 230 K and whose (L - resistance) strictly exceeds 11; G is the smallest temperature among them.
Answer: 211.0 K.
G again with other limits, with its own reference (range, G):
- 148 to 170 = 149.0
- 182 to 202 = 183.0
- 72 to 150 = 73.0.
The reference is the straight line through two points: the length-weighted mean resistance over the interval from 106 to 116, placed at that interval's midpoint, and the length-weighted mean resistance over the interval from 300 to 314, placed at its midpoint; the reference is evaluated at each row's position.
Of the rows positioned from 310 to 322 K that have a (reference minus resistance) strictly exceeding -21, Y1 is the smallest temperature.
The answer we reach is 311.0 K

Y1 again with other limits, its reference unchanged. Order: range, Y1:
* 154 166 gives 157.0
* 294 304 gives 295.0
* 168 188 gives 171.0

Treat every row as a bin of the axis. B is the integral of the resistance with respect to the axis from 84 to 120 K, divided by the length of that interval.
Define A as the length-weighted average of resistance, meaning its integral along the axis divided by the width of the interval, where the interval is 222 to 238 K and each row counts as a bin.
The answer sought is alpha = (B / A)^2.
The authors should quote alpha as 0.87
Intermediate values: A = 344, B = 320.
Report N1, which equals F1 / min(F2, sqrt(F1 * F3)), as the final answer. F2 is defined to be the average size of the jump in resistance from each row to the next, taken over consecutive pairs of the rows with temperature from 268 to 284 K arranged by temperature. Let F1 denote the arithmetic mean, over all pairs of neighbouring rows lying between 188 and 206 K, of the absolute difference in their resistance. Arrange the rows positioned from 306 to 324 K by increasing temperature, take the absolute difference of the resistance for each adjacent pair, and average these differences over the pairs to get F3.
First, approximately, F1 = 4.3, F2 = 5.0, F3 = 4.1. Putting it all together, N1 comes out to 1.03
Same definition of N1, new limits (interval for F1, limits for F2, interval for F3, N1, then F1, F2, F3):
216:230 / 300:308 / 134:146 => 1.07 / 3.8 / 4.2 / 3.3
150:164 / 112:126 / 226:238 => 0.82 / 4.2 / 9.3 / 6.3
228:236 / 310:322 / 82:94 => 1.12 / 4.7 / 4.2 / 5.4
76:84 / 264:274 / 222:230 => 0.87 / 4.4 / 5.1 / 5.8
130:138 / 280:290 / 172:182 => 2.38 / 11.2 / 4.7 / 9.8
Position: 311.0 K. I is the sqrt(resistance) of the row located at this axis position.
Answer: 17.0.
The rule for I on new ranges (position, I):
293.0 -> 17.1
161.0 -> 18.3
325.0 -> 16.7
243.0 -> 19.3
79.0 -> 17.5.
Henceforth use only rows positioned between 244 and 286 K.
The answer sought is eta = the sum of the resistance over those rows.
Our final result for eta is 6674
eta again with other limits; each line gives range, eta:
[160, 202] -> 6932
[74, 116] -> 6569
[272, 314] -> 6104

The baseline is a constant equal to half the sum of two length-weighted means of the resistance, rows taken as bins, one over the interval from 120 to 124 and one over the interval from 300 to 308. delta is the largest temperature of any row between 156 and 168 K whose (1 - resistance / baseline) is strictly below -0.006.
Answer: 163.0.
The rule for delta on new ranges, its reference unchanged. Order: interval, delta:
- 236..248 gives 247.0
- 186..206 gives 199.0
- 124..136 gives 135.0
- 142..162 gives 155.0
